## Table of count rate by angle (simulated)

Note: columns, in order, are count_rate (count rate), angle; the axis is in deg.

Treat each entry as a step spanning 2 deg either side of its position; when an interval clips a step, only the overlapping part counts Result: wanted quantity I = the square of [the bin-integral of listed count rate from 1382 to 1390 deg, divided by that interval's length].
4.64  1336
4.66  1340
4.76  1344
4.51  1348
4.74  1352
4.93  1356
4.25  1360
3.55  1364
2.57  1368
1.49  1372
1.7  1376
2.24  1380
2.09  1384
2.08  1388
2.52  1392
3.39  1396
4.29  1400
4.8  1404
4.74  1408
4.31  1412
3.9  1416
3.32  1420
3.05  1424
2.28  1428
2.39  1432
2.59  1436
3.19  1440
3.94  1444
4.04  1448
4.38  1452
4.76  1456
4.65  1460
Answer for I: 4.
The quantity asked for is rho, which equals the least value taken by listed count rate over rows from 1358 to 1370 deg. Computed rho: 2.57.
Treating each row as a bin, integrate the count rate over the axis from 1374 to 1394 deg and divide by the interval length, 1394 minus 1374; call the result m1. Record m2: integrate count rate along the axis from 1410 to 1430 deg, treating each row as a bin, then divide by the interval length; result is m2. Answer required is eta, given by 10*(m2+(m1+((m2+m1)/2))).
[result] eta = 82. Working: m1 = 2.1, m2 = 3.4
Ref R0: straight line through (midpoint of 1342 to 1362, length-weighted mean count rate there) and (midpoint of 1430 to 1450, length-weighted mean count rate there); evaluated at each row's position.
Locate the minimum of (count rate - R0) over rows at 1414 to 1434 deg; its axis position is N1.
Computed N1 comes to 1428 deg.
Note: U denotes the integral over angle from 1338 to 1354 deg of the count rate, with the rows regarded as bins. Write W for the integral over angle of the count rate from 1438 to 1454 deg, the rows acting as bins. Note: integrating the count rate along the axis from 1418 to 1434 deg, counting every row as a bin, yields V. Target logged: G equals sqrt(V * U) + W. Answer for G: 120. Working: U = 75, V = 44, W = 62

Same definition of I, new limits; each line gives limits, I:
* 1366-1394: 4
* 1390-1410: 16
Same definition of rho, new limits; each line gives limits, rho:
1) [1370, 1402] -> 1.49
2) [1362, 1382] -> 1.49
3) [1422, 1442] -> 2.28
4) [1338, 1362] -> 4.25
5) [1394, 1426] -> 3.05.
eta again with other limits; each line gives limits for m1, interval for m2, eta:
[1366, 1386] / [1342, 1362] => 100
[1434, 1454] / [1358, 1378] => 95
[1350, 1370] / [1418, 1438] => 101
